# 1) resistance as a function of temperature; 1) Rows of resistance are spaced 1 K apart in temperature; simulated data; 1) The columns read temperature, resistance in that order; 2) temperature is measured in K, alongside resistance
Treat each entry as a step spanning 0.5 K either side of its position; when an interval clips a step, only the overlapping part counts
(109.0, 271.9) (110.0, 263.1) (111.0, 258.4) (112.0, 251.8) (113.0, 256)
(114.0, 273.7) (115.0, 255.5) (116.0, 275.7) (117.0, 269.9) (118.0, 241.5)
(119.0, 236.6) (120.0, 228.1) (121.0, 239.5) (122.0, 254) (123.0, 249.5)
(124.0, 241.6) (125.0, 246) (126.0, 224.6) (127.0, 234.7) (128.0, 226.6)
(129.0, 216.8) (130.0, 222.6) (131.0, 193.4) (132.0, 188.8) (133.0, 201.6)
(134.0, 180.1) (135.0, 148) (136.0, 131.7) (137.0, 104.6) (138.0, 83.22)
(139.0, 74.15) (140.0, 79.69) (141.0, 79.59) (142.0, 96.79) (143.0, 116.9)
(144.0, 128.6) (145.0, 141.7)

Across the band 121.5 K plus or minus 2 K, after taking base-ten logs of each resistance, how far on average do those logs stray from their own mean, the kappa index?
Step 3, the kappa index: 0.016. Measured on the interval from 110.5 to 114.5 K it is 0.011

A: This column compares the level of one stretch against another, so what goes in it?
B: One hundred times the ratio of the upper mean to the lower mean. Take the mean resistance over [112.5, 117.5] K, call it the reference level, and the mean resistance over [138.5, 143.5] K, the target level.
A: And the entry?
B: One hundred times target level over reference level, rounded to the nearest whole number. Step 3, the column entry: 34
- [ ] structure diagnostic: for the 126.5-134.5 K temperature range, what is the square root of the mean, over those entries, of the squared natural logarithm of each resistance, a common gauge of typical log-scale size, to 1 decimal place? 5.3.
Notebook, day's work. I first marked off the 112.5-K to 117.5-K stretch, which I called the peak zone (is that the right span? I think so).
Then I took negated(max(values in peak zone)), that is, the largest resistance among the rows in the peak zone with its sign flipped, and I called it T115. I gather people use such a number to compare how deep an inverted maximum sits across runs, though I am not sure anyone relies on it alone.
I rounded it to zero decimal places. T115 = -276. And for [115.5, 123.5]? -276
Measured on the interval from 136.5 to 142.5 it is -105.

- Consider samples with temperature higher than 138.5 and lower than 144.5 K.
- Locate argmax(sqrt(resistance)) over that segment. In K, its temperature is 144.0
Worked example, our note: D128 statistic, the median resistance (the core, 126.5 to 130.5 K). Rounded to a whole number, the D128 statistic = 225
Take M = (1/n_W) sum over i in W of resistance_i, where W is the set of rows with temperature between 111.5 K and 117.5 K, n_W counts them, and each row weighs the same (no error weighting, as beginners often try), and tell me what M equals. 264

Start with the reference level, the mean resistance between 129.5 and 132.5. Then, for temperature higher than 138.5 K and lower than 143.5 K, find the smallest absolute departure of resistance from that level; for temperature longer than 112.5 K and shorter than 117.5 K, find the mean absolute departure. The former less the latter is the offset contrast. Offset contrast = 20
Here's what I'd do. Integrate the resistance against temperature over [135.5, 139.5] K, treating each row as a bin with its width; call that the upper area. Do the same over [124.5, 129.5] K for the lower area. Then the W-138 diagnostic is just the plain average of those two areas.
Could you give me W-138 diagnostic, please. 771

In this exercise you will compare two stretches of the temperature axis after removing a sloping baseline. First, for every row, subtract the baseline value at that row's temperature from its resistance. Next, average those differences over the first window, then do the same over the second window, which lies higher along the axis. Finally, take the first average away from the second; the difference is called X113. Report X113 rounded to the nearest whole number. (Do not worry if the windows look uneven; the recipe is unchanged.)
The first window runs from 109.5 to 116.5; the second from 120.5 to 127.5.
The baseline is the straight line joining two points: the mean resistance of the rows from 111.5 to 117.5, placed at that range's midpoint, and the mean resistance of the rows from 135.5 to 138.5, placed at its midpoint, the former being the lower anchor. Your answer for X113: 56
